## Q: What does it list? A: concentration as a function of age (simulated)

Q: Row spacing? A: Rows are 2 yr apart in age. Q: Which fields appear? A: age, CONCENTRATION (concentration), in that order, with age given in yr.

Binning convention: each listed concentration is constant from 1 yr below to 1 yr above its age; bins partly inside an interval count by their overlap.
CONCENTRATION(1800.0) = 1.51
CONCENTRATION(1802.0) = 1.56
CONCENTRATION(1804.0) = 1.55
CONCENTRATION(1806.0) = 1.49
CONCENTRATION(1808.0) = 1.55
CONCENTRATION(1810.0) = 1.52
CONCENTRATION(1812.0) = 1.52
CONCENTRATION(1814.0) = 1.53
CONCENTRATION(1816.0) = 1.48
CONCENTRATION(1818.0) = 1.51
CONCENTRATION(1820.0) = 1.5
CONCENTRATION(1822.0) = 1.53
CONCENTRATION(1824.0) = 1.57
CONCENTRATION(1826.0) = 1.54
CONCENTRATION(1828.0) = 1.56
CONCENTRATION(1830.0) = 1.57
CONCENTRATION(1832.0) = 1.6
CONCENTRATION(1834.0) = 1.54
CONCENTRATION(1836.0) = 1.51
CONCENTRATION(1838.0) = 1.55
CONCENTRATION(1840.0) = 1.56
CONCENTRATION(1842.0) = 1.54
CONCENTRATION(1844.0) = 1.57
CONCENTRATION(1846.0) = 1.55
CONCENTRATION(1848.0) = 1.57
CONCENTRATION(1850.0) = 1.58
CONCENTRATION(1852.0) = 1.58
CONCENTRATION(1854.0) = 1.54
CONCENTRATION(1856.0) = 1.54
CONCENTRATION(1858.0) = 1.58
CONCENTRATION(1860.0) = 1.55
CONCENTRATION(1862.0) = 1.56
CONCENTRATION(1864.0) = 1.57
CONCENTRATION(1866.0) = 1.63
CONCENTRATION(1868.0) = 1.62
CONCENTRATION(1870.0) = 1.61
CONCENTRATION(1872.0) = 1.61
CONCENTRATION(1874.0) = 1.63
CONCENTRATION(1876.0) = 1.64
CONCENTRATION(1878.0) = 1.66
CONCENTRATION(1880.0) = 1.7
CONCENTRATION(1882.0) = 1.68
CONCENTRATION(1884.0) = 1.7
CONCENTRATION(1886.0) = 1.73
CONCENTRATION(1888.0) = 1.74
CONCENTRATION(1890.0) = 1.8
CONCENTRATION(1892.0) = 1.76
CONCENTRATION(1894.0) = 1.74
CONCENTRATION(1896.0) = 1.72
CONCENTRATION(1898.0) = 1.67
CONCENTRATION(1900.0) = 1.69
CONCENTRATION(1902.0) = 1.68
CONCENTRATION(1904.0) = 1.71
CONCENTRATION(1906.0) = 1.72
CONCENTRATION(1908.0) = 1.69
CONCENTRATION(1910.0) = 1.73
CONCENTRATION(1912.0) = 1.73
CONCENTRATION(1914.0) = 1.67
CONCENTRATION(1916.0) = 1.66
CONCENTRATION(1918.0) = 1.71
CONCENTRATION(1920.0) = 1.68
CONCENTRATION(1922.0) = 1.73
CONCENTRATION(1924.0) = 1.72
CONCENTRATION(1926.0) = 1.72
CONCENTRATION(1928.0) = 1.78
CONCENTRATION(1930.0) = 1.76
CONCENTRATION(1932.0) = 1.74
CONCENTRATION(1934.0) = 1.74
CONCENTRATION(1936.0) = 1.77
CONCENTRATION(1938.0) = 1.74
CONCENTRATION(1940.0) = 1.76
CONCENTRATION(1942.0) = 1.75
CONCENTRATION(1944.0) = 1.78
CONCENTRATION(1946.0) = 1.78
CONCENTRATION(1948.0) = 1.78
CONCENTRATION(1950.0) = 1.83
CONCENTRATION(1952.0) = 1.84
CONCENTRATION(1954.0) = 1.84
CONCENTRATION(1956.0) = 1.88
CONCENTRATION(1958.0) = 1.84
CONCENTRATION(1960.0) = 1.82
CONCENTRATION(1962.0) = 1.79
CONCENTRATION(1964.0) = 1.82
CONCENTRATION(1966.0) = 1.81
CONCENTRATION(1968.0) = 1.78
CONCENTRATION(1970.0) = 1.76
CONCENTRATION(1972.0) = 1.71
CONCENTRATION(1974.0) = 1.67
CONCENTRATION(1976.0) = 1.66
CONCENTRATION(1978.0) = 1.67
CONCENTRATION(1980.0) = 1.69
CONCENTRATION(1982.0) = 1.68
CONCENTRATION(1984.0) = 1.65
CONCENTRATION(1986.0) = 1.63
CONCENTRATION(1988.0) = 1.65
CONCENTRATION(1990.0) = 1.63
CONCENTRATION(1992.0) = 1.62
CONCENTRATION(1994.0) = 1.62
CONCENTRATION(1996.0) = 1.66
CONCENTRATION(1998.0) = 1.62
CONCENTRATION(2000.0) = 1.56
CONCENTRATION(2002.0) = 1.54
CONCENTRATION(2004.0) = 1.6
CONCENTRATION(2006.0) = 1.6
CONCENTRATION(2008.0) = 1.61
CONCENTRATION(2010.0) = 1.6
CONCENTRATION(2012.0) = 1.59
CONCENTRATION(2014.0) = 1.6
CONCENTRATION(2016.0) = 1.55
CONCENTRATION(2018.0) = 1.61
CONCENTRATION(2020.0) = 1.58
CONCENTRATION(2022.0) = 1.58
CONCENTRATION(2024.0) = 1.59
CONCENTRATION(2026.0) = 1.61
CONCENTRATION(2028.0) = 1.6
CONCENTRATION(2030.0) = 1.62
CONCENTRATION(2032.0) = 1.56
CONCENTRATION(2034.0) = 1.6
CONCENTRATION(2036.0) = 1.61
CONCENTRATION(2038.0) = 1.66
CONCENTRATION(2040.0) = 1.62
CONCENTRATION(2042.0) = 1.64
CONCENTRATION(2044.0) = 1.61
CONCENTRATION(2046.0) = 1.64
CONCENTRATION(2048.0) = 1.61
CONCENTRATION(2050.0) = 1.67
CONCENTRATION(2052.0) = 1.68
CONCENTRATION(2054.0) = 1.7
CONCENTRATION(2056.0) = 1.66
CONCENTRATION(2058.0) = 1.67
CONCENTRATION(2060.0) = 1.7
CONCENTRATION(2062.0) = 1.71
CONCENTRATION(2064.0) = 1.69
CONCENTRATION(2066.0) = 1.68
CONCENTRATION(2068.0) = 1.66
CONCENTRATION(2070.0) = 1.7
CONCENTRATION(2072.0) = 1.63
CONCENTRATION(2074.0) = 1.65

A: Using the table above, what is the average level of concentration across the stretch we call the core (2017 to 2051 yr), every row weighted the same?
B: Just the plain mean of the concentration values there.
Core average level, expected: 1.61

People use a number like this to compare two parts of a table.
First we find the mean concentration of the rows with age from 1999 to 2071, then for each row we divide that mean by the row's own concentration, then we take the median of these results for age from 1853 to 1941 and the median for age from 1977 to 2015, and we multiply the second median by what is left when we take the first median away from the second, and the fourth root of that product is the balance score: 0.467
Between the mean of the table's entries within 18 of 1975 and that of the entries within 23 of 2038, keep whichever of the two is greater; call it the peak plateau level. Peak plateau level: 1.72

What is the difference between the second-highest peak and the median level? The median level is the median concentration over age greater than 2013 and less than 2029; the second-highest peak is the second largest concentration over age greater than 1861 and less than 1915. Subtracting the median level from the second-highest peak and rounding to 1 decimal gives 0.2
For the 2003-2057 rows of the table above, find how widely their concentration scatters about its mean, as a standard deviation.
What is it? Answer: 0.035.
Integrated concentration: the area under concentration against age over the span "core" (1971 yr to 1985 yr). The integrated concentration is 23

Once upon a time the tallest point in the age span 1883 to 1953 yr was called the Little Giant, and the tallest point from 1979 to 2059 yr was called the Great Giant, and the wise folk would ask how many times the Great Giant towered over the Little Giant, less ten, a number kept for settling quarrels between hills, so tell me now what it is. -9.08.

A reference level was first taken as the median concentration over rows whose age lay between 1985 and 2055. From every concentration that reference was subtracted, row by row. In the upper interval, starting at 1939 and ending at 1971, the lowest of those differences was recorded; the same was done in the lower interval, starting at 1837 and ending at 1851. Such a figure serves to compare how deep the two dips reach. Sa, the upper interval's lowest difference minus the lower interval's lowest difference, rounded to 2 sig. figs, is 0.21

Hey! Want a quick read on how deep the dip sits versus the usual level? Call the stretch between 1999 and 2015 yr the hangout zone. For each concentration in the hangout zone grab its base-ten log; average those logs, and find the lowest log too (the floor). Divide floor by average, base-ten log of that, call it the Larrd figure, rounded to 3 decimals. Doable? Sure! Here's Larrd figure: -0.029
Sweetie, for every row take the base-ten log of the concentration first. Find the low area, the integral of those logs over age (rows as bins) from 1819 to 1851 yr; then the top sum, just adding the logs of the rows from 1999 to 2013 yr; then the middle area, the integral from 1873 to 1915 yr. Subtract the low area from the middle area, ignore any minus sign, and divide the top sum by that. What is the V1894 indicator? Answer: 0.4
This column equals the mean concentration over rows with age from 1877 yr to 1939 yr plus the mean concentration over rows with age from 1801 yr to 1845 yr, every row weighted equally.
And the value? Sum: 3.26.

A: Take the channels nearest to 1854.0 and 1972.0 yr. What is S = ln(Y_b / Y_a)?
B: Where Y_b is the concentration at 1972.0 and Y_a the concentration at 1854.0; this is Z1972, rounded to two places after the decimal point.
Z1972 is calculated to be 0.10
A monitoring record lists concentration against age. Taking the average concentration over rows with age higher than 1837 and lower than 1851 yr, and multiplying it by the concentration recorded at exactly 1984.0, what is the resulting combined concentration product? 2.57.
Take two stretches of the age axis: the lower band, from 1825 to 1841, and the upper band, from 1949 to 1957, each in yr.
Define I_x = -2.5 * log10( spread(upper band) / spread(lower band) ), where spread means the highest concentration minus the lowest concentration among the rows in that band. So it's 0.6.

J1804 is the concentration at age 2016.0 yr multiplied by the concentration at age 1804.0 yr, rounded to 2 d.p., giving 2.40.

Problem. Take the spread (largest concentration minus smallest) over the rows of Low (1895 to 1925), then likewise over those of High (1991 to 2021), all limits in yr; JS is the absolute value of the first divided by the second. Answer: 0.6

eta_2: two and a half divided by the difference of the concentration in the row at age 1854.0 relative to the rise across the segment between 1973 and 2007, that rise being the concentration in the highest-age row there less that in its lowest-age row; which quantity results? 1.55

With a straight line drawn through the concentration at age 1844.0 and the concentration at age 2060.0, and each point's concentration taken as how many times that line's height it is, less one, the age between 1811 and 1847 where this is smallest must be 1816.0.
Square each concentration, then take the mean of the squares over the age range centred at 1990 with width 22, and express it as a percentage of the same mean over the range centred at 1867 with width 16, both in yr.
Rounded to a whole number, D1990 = 105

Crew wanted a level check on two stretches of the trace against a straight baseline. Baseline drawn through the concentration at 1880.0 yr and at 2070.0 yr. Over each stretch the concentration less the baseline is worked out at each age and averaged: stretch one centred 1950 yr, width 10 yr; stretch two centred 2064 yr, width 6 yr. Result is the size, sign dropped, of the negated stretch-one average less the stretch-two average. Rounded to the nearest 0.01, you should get 0.11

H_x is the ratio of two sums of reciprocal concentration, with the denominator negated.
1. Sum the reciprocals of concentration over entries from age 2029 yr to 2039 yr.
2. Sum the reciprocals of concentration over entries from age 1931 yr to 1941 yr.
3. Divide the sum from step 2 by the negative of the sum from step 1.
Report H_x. -0.92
